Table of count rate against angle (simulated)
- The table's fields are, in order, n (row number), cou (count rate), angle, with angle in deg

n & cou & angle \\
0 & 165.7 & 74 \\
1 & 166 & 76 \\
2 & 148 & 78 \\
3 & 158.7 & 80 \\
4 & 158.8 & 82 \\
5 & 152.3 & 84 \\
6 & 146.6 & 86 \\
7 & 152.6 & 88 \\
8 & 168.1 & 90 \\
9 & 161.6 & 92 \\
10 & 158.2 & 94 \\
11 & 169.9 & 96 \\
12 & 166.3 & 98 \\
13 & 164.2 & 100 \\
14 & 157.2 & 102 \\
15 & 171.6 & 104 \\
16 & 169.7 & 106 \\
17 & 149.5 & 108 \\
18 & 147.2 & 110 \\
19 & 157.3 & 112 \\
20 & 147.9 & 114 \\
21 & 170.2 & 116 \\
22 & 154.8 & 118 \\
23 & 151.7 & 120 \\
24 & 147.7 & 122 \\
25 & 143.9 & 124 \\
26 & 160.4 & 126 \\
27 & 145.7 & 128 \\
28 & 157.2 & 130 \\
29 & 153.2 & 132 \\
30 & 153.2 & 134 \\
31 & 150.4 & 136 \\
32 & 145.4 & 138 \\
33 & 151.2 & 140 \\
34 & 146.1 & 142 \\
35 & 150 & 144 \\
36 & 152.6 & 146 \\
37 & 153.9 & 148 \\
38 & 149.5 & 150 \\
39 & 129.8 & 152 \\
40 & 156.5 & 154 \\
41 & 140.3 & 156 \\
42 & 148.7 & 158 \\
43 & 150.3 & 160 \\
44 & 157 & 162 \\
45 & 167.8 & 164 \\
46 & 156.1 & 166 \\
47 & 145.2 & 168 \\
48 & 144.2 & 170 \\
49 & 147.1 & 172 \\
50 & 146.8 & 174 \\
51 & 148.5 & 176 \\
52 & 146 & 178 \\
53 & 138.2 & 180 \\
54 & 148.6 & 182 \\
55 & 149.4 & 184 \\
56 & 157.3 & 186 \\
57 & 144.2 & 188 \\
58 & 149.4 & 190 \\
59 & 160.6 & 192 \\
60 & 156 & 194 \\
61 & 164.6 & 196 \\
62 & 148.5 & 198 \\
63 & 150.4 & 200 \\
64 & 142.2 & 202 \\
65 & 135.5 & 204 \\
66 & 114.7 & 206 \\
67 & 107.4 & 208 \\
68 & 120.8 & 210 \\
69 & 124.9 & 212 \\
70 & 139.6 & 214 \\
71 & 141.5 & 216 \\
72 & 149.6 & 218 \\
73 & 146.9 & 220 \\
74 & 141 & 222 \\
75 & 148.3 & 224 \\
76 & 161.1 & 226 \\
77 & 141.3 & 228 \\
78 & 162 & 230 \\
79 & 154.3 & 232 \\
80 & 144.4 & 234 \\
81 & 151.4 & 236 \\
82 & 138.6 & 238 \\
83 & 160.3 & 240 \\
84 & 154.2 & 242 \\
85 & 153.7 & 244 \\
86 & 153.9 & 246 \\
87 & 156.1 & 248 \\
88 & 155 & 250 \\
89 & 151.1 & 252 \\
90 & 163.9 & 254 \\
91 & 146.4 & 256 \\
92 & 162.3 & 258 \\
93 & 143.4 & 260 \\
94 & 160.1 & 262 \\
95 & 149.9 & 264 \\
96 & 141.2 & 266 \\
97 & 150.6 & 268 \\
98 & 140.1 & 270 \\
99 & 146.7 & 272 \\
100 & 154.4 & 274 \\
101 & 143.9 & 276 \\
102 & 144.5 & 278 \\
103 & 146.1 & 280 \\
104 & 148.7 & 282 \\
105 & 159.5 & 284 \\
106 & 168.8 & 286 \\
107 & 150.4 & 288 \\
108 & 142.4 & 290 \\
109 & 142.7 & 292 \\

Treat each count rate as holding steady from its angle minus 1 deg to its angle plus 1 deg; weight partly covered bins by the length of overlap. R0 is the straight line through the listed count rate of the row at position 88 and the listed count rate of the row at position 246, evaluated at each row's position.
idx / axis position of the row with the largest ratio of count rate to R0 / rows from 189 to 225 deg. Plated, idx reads 196 deg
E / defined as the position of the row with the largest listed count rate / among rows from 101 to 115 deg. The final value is 104 deg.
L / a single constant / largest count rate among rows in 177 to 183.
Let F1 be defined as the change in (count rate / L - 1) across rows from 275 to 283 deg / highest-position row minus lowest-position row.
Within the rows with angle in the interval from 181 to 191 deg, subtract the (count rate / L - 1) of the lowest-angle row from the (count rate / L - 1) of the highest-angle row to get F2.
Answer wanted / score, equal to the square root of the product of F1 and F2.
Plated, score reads 0.013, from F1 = 0.03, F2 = 0.01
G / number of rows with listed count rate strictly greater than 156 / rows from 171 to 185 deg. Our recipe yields 0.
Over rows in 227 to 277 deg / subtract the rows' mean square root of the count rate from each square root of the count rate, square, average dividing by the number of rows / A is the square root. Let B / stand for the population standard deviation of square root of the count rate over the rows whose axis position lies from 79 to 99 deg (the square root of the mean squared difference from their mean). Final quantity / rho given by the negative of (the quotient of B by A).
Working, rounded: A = 0.297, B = 0.28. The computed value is -0.95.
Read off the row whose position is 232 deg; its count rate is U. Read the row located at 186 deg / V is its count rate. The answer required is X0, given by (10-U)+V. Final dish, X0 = 13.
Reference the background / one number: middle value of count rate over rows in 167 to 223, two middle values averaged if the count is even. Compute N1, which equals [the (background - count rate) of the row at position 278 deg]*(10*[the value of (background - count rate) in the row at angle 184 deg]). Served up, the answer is -57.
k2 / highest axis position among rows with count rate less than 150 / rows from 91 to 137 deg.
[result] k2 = 128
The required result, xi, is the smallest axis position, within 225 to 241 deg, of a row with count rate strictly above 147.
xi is 226 deg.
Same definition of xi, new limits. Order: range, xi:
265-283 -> 268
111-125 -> 112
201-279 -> 218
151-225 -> 154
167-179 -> 172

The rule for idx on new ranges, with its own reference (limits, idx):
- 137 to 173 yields 164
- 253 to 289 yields 286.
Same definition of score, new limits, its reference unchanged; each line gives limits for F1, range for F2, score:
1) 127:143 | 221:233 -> 0.016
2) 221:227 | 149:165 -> 0.129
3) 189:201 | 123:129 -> 0.009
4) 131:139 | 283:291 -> 0.078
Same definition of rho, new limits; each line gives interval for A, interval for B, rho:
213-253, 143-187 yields -1.06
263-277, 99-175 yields -1.70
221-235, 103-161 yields -1.03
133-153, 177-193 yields -0.97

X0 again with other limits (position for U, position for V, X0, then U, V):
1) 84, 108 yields 7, 152.3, 149.5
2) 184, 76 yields 27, 149.4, 166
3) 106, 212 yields -35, 169.7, 124.9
